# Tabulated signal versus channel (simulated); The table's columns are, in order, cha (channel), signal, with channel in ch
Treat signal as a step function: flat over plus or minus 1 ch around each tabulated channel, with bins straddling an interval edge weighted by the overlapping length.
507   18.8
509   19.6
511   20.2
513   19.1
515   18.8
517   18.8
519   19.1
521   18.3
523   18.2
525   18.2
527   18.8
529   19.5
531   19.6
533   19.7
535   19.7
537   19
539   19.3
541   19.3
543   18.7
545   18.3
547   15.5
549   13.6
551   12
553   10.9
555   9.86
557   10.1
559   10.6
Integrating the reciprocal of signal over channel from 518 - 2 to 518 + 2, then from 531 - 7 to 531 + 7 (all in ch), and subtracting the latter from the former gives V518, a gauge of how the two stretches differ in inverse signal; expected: -0.52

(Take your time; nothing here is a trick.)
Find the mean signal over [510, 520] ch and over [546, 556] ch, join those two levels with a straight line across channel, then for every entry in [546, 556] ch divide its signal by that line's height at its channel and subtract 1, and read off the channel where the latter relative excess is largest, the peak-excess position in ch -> 547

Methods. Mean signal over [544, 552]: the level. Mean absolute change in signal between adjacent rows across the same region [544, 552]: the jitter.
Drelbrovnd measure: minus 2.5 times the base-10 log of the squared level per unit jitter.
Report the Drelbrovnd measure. -5.1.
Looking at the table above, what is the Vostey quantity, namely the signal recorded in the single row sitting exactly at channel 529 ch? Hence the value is 19.5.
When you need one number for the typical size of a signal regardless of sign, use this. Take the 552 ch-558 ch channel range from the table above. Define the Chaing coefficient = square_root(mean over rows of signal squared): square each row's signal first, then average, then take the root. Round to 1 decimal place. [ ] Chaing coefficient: 10.3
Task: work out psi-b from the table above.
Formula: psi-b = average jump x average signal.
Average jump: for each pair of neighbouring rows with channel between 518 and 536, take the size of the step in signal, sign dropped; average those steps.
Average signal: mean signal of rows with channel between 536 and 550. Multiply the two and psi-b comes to 5.3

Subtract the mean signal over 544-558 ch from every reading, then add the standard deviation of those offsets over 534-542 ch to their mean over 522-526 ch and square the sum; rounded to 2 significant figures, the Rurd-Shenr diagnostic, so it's 31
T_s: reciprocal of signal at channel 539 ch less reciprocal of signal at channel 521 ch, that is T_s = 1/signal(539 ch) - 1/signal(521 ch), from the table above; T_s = -0.003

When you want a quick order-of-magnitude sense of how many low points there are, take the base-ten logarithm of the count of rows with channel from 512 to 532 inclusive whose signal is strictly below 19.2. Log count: 0.90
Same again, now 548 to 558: 0.70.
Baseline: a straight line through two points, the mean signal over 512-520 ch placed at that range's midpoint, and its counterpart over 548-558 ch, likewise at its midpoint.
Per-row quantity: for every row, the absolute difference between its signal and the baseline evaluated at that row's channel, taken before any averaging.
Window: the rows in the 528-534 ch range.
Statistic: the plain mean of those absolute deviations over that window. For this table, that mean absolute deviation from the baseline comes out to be 3.8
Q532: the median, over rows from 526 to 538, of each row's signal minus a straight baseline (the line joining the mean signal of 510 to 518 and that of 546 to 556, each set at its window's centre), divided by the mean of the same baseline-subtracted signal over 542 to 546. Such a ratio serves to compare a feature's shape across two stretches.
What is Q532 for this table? 0.78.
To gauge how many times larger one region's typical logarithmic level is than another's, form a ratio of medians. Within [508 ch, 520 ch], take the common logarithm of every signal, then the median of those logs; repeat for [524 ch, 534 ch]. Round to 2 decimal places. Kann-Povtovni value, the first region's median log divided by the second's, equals 0.99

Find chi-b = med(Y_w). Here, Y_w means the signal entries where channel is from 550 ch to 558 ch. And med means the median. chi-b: 10.5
